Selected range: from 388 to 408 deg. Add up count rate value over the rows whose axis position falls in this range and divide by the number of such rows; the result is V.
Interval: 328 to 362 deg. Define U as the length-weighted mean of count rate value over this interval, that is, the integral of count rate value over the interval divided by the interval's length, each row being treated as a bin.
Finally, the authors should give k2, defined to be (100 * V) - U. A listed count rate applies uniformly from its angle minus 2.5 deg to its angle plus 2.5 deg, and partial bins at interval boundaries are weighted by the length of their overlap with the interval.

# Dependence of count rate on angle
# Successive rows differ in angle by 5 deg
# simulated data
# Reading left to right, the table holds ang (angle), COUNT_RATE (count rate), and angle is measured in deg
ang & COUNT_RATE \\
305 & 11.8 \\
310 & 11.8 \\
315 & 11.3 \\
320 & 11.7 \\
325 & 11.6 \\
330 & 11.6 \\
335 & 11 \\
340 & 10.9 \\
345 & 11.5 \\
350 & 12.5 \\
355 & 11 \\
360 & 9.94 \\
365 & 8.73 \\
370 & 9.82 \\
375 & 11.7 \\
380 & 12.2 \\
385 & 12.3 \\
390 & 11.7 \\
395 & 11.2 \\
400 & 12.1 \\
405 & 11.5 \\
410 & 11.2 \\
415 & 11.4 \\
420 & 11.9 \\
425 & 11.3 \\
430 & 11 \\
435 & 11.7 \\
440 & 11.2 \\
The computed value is 1151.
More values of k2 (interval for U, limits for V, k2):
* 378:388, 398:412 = 1148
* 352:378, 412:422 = 1155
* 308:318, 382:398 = 1162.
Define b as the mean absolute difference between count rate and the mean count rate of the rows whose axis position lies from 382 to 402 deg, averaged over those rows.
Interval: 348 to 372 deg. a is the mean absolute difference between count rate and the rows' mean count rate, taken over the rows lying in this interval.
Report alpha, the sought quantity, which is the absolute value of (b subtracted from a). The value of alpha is 0.71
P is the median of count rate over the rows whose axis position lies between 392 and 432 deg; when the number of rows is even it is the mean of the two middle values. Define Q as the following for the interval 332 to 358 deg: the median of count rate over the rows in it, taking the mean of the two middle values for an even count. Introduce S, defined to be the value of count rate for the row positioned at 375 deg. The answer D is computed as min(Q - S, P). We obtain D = -0.7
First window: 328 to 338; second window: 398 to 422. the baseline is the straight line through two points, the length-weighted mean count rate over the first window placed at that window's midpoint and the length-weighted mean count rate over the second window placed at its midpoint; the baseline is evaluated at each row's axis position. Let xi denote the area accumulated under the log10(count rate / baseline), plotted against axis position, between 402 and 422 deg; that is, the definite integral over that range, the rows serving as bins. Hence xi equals -0.08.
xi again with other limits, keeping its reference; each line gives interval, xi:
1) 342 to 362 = -0.10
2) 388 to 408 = 0.04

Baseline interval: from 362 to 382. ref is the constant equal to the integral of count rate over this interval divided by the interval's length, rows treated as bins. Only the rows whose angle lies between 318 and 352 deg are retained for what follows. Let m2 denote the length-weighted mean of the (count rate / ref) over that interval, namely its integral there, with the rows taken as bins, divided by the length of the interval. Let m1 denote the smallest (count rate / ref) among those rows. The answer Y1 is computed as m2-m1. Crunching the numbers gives 0.059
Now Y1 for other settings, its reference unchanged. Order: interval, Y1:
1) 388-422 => 0.035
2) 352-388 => 0.201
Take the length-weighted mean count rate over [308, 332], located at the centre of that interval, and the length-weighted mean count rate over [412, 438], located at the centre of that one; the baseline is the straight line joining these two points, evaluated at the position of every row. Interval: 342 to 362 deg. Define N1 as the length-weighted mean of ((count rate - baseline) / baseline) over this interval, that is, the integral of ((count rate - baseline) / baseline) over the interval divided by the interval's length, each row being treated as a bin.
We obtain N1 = -0.03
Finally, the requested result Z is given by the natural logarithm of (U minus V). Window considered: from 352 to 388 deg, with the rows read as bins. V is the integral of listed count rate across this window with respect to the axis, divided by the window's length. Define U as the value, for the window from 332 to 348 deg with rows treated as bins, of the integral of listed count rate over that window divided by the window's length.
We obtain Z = -1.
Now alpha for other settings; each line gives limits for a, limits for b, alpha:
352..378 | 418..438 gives 0.56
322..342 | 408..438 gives 0.07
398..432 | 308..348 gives 0.03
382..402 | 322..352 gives 0.01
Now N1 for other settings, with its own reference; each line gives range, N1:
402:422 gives 0.00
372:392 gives 0.04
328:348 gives -0.03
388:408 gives 0.01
